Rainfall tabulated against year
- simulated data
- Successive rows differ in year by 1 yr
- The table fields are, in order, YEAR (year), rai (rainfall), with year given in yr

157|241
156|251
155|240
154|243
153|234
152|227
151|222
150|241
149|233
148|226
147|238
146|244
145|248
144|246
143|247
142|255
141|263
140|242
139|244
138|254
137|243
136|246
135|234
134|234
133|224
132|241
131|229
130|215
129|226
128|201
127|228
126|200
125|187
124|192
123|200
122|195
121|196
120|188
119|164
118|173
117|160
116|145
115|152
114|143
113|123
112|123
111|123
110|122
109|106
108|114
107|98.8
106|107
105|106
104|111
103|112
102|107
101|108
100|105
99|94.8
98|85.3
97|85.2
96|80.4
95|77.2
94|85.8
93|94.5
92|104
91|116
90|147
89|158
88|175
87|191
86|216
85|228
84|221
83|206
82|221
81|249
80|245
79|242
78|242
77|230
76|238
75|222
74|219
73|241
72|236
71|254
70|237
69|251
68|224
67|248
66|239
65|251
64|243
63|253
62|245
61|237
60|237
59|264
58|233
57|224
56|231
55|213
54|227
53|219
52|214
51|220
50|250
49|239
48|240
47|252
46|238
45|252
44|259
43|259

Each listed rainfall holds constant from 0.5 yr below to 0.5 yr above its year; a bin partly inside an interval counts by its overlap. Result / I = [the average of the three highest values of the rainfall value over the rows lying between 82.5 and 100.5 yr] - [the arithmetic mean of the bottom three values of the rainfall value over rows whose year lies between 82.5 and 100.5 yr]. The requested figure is 141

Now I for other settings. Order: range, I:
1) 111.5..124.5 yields 67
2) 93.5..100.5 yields 14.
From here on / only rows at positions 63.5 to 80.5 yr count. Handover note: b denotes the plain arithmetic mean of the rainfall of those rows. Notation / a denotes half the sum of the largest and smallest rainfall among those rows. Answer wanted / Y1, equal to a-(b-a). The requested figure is 234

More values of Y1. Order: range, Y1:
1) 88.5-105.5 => 131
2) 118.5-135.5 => 196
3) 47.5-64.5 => 242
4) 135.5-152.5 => 243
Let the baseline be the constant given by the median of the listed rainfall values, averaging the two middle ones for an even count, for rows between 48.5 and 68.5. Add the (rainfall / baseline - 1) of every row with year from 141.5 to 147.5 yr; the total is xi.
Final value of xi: 0.2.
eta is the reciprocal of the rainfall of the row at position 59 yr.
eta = 0.0038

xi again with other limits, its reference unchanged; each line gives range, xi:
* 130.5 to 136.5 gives -0.1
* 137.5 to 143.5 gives 0.4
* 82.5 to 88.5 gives -0.8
